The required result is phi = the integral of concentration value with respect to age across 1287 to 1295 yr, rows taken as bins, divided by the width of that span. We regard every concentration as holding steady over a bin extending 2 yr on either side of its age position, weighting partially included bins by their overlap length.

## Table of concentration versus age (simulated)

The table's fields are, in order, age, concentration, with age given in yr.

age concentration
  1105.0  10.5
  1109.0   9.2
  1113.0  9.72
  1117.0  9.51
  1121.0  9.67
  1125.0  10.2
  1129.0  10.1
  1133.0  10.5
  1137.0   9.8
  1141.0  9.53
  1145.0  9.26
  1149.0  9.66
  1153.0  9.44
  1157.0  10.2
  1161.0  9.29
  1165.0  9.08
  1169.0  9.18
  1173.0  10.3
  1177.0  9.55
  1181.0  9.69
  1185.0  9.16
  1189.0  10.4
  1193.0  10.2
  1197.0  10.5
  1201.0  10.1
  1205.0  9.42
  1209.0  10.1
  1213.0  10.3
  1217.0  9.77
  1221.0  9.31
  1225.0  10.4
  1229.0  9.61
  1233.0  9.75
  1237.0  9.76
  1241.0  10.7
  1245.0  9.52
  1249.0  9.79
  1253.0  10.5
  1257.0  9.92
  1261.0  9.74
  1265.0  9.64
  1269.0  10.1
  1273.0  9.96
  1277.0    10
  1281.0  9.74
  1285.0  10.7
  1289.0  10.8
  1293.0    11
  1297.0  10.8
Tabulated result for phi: 10.9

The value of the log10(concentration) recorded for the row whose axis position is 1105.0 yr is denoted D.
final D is 1.02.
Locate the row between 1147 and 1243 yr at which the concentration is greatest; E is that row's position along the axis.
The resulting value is 1241.0 yr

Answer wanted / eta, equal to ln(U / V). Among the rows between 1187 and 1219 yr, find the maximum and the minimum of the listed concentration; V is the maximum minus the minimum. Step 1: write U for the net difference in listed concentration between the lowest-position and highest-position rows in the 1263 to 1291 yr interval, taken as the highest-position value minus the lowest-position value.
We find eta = 0.07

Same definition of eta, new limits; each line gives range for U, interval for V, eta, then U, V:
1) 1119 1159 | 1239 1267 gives -0.80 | 0.5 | 1.18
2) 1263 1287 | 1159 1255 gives -0.42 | 1.1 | 1.62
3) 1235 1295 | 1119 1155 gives 0.00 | 1.2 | 1.24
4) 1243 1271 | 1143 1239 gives -0.90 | 0.6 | 1.42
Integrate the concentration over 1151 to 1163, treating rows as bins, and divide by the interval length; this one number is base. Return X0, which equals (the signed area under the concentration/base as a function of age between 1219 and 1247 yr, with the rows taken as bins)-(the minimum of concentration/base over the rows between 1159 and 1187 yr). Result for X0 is 27.7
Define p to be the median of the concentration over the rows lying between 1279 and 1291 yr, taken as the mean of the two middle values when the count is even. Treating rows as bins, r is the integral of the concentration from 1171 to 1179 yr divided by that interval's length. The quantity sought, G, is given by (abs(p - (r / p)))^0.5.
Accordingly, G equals 3.13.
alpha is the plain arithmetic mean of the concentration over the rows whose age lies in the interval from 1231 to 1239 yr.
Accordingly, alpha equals 9.8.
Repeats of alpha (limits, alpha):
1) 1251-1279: 10.0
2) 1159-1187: 9.5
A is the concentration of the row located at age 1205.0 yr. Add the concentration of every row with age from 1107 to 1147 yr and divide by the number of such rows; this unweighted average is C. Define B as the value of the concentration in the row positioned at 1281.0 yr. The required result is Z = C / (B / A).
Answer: 9.4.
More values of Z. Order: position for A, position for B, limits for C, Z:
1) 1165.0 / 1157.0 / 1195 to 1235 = 8.8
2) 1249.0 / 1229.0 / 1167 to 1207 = 10.0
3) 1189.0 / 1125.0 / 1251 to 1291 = 10.3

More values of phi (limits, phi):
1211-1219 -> 10.0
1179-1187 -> 9.4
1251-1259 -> 10.2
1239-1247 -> 10.1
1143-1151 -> 9.5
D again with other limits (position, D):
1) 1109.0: 0.96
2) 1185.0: 0.96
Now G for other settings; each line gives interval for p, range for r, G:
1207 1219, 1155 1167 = 3.03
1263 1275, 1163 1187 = 3.00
